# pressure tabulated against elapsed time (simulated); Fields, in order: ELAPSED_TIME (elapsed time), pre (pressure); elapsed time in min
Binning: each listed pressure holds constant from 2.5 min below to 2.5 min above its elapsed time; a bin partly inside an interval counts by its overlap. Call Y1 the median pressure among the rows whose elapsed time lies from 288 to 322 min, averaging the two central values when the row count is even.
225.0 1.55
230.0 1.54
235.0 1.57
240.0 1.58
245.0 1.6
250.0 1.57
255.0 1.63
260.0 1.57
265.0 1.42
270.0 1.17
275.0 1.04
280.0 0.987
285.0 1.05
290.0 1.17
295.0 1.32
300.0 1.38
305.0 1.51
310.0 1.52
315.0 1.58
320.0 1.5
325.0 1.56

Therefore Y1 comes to 1.50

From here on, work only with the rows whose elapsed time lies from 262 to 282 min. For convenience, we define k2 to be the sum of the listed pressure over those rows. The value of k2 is 4.6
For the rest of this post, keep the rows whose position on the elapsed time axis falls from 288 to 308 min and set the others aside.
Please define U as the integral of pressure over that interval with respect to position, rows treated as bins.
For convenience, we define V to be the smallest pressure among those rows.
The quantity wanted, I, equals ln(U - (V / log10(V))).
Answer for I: 2.3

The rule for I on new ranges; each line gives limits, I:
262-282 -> 5.3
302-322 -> 3.1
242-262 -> 3.2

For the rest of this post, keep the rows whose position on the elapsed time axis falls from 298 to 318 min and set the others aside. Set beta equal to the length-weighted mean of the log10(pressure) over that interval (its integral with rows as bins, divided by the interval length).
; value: 0.176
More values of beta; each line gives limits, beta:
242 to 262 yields 0.202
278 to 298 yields 0.055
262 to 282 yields 0.063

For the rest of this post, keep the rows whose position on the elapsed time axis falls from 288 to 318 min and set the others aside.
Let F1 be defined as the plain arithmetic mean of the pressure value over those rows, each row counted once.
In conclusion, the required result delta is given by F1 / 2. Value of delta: 0.71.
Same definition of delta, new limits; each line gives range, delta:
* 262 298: 0.58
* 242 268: 0.78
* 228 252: 0.79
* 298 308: 0.72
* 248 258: 0.80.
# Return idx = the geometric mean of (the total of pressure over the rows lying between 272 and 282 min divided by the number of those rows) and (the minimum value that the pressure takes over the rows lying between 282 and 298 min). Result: 1.03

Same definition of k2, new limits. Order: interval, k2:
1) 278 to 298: 4.5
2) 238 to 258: 6.4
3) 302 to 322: 6.1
